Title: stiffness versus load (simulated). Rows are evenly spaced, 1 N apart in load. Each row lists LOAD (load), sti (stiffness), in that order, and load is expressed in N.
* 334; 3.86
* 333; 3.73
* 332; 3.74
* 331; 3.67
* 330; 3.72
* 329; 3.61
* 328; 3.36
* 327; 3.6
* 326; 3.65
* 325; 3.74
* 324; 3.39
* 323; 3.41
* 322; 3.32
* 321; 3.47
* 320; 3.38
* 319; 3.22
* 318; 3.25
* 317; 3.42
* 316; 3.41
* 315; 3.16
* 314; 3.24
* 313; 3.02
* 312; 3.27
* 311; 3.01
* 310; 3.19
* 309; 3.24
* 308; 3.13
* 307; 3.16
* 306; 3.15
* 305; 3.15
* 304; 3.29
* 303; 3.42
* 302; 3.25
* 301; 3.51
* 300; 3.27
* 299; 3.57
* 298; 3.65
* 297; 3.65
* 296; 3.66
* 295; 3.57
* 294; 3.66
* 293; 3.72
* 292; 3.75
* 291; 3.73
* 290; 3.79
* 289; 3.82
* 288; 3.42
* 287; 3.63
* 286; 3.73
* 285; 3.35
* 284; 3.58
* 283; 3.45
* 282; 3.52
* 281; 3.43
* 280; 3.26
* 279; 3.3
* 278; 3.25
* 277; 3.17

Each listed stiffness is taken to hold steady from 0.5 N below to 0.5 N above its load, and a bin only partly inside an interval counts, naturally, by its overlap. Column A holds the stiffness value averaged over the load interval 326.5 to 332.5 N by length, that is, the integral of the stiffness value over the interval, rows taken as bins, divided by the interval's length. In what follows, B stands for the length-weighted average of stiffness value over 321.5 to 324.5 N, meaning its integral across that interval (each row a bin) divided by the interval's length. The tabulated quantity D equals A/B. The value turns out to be 1.07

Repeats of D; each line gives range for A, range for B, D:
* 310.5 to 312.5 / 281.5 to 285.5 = 0.90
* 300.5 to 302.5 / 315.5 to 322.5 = 1.01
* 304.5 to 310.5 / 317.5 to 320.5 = 0.97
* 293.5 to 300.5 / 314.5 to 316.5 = 1.09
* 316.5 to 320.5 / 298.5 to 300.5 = 0.97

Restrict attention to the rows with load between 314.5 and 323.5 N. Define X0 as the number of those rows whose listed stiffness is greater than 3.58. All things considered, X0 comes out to 0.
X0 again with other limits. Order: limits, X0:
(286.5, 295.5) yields 7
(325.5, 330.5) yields 4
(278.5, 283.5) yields 0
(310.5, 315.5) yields 0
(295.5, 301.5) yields 3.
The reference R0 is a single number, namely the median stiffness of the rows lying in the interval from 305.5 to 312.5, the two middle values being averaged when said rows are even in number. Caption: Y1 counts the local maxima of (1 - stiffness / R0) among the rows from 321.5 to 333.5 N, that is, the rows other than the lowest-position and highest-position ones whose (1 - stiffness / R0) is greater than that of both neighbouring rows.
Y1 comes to 3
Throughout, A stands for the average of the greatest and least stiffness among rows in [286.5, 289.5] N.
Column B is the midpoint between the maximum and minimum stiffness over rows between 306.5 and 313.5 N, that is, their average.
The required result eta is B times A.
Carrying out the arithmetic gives 11.4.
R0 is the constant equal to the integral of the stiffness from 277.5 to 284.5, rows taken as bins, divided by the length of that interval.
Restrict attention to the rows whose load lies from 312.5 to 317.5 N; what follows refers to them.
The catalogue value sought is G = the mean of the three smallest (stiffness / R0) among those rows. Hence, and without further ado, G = 0.92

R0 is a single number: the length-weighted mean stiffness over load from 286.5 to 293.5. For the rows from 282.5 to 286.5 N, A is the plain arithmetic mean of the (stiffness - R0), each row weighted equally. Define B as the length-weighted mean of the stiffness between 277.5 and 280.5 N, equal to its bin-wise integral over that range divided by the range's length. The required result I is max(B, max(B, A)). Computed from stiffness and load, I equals 3.27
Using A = -0.17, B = 3.27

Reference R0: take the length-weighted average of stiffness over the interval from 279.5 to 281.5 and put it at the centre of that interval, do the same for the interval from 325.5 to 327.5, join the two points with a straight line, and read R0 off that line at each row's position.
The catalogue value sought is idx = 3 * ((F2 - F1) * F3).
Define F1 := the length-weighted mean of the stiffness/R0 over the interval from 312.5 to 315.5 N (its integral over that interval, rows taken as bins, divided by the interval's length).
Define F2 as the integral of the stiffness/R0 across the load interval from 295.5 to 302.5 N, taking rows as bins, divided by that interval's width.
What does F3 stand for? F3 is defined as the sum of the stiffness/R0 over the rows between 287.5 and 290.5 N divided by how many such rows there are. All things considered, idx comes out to 0.4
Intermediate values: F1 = 0.88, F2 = 1.01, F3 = 1.08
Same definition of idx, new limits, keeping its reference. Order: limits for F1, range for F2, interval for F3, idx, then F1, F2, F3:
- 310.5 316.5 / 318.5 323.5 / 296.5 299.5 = 0.1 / 0.90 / 0.94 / 1.05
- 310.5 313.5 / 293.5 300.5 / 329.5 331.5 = 0.5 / 0.88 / 1.04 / 1.01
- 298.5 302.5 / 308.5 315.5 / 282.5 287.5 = -0.3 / 0.98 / 0.89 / 1.05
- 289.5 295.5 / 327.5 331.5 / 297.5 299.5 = -0.3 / 1.08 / 0.99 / 1.05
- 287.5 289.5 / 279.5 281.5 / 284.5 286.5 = -0.2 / 1.07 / 1.00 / 1.05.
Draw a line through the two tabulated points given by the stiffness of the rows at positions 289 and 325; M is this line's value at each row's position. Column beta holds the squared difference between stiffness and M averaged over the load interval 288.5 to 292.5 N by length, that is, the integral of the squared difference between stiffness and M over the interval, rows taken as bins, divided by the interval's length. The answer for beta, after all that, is 0.00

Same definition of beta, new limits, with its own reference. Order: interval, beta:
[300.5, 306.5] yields 0.26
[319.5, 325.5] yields 0.11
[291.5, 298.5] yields 0.02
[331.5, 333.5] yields 0.00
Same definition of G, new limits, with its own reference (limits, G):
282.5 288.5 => 1.00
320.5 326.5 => 0.99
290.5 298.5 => 1.07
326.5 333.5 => 1.04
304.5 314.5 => 0.90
